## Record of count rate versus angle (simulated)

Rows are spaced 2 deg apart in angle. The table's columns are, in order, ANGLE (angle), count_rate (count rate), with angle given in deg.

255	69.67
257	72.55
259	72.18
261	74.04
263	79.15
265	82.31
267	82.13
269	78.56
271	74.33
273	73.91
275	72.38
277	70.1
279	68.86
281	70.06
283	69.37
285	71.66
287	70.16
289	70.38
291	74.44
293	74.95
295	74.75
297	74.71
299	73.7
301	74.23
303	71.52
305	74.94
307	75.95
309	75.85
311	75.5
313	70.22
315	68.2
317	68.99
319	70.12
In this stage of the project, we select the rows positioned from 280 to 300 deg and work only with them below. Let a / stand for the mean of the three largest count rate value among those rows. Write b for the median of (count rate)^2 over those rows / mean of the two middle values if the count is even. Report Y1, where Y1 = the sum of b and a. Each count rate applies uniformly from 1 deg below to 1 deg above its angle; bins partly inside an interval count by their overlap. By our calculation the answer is 5358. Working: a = 74.8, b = 5283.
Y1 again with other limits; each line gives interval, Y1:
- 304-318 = 5692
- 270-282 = 5150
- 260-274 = 6253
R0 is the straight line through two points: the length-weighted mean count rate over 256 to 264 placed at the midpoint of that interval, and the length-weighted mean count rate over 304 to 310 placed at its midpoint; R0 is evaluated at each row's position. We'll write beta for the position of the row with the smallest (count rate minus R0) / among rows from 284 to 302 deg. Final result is 287 deg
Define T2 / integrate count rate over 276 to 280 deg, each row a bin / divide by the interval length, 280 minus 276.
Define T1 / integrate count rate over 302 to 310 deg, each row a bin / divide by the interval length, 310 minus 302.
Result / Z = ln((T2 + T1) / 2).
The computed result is 4.28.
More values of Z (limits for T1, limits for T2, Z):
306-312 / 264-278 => 4.33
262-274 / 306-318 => 4.32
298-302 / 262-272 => 4.34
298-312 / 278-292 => 4.29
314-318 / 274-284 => 4.24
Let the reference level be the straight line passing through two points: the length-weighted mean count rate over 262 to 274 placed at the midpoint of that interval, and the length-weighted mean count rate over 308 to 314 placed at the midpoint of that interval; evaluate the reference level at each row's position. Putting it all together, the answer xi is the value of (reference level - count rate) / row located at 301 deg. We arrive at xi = 1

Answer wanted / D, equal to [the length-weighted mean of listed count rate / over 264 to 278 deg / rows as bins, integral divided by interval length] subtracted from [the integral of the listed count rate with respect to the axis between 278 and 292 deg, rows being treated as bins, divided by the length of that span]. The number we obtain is -6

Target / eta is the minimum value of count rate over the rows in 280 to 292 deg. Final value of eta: 69.37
